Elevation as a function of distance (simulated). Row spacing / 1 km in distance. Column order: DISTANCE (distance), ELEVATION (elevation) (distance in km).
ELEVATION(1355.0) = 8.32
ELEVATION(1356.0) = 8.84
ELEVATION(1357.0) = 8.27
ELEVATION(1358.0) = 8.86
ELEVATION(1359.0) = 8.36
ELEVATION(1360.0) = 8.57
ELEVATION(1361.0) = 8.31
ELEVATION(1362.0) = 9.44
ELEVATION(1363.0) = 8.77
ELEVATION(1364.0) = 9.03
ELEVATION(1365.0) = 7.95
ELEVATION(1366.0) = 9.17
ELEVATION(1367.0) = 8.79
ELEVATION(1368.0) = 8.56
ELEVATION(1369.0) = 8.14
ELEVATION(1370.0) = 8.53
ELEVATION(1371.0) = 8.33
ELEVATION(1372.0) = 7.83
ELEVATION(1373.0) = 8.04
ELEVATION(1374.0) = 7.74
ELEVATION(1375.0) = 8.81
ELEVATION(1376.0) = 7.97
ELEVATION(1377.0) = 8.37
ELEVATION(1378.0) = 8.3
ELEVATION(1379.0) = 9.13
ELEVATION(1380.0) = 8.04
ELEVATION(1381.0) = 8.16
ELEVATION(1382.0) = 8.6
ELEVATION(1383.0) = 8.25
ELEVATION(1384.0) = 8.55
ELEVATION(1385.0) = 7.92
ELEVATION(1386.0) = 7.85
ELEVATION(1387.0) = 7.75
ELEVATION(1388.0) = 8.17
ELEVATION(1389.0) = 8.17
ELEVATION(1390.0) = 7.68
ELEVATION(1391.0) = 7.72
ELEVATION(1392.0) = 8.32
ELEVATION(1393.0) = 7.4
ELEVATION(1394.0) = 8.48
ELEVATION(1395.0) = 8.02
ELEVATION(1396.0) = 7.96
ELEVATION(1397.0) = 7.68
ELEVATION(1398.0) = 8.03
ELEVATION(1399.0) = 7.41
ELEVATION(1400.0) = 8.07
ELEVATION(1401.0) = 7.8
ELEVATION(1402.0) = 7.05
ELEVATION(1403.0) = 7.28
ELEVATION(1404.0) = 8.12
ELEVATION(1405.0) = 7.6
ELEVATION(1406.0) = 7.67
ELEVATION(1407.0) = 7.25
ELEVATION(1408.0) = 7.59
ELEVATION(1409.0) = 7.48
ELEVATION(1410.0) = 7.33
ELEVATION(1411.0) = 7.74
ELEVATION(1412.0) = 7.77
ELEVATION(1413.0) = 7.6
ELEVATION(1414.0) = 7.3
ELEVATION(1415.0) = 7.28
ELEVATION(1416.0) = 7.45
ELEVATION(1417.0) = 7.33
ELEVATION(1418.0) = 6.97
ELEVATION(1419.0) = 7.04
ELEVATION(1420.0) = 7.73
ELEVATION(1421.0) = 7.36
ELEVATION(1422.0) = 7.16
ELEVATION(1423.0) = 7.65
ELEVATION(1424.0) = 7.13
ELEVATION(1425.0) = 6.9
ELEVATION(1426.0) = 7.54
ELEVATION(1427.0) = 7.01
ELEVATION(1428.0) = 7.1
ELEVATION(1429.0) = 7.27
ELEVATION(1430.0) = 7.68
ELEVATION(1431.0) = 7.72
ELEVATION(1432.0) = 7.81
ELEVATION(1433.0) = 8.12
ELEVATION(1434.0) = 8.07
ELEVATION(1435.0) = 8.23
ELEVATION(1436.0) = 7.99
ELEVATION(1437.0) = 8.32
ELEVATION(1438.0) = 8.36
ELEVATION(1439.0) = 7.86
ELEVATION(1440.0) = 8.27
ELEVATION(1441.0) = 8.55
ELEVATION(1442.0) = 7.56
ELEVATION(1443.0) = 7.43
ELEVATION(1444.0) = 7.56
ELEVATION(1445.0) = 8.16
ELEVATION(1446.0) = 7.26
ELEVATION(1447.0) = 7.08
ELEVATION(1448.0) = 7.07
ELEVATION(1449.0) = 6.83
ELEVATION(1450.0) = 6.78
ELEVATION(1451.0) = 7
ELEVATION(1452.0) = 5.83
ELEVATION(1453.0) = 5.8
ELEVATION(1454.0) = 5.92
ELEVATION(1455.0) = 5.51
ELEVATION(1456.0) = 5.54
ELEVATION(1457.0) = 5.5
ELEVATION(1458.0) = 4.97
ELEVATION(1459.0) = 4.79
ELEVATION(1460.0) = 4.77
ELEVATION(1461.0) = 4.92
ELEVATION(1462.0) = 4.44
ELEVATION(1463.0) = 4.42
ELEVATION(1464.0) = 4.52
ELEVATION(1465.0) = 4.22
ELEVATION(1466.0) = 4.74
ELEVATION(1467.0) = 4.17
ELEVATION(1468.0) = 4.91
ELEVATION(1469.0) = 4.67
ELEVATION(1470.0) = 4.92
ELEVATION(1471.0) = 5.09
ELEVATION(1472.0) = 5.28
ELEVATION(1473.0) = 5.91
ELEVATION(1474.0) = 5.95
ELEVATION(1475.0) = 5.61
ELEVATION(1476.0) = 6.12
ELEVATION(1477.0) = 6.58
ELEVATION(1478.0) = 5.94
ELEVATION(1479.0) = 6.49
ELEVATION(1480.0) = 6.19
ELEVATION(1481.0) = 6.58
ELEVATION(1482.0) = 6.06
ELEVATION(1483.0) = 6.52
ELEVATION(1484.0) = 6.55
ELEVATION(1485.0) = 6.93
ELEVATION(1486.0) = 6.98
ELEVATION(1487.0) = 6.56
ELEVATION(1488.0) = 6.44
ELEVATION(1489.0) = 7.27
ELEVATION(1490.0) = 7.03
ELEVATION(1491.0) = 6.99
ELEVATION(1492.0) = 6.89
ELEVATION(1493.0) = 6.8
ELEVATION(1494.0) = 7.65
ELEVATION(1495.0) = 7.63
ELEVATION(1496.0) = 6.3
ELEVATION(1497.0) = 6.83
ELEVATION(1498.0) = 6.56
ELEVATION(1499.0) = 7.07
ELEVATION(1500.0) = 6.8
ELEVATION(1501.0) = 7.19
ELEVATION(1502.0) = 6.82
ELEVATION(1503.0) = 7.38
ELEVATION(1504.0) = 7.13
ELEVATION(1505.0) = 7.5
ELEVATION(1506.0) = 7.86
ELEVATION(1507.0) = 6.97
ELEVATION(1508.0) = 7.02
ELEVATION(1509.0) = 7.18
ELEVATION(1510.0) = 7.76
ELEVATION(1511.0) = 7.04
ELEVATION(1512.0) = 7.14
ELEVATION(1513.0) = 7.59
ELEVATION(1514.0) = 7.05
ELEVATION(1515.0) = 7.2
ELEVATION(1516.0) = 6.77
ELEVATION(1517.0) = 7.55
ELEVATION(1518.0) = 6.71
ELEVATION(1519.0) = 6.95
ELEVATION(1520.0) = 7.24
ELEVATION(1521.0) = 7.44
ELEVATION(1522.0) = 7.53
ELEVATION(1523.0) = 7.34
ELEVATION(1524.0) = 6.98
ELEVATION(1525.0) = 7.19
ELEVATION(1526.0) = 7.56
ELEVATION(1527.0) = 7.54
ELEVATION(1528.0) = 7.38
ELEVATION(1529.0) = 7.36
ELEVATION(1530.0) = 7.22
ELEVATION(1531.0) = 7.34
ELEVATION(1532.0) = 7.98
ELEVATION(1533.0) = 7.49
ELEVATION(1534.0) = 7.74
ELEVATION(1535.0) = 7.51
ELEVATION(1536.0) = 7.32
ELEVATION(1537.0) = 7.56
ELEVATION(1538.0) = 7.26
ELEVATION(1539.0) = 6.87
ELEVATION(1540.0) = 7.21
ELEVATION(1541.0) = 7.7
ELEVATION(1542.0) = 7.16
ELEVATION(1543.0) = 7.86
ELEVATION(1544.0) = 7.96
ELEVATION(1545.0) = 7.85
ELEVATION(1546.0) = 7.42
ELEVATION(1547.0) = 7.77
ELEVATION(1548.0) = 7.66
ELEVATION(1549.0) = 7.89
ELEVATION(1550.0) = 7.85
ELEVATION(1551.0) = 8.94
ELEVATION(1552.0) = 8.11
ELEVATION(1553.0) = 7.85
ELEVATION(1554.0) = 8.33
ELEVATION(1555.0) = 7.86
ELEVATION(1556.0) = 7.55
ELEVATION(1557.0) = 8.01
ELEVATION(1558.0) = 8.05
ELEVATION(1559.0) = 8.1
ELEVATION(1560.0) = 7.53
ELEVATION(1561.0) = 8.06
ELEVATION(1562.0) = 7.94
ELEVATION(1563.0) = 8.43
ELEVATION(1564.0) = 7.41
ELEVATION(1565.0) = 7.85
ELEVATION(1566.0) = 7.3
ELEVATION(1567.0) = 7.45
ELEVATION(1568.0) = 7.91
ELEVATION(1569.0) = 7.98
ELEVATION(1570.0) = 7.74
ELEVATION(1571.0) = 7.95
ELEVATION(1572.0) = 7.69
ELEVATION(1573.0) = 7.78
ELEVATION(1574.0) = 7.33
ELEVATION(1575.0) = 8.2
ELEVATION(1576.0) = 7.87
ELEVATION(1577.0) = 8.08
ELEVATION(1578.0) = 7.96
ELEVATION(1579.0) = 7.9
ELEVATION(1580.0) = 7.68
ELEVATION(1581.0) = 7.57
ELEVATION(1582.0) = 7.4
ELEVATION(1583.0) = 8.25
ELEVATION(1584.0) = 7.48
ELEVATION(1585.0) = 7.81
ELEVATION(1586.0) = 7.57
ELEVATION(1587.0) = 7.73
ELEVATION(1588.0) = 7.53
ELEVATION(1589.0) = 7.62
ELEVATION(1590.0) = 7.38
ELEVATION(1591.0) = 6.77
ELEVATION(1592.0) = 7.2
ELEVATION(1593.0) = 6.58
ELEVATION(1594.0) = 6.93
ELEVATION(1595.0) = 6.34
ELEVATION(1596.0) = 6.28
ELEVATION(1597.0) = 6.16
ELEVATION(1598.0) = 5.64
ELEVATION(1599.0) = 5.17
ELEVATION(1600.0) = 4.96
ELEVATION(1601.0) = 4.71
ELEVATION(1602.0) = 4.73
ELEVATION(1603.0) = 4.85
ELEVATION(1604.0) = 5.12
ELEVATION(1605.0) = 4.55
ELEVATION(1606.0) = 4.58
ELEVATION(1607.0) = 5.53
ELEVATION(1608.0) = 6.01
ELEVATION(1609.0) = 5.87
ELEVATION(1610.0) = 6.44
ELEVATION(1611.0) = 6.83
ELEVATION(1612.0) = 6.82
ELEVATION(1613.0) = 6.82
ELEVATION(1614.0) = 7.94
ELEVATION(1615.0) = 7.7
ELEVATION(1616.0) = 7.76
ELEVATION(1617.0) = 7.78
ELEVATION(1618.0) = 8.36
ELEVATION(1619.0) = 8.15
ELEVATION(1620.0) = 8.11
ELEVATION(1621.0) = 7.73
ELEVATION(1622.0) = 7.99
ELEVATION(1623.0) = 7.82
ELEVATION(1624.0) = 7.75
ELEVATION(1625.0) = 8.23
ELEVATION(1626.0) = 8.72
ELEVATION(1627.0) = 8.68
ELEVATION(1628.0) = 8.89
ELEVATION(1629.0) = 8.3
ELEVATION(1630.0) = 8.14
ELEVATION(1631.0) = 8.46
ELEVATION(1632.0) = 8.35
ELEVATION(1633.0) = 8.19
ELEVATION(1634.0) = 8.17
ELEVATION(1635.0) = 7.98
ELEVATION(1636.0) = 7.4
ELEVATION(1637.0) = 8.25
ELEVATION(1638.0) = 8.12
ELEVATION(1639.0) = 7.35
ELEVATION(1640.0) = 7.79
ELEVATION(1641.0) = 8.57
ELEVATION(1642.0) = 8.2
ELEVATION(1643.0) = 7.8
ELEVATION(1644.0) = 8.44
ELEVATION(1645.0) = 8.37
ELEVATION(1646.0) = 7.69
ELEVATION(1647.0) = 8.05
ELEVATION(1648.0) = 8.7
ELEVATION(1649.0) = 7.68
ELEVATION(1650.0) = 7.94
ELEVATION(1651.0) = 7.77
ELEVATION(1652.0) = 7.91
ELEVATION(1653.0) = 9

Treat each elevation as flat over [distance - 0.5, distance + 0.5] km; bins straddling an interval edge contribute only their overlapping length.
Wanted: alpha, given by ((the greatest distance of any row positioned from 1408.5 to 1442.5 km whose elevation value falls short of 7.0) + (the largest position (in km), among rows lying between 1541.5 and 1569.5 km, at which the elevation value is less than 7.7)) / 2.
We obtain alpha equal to 1496.0 km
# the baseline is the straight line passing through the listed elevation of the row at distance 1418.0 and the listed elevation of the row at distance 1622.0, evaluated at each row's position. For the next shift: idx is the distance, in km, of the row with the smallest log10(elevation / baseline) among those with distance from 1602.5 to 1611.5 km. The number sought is 1605.0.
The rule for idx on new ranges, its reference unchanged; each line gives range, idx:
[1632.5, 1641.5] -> 1639.0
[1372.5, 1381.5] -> 1374.0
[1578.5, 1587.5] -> 1582.0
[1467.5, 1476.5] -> 1469.0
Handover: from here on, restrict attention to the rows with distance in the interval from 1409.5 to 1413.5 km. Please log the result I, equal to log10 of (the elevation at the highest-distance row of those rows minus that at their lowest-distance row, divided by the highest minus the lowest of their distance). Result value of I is -1.05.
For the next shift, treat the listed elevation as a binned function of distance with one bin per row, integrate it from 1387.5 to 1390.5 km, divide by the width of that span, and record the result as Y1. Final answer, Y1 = 8.0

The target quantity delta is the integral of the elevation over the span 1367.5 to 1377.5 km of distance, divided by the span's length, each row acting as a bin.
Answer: 8.23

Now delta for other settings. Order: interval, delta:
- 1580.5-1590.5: 7.63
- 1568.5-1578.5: 7.86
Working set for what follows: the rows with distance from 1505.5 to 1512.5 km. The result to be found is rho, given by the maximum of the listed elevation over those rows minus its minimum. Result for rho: 0.9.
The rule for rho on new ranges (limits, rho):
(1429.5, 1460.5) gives 3.8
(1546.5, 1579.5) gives 1.6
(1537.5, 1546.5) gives 1.1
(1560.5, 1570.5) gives 1.1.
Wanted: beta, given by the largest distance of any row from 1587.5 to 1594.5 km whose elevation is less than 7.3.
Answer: 1594.0 km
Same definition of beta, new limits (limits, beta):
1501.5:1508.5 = 1508.0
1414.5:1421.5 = 1419.0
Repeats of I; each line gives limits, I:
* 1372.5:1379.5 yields -0.74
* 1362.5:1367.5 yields -2.30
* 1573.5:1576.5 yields -0.57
